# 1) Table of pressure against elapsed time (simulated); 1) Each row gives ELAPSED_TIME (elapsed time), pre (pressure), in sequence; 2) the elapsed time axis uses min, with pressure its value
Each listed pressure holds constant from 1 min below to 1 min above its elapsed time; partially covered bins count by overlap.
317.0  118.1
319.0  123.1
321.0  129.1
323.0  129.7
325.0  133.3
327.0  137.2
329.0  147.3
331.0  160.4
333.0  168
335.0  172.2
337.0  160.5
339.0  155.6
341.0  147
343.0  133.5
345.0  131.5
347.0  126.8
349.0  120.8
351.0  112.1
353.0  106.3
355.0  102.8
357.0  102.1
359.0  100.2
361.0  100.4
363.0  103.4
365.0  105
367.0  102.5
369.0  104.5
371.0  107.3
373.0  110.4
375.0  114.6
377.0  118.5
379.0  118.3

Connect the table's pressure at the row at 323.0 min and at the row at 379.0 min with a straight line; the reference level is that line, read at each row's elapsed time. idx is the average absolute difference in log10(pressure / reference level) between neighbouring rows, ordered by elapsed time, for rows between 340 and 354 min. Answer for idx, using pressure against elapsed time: 0.022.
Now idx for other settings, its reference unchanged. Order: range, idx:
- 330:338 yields 0.021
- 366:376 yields 0.014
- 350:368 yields 0.010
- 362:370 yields 0.009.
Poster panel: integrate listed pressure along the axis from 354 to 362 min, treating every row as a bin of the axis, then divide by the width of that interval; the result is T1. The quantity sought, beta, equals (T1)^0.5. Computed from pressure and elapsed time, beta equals 10.1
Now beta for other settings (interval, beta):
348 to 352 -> 10.8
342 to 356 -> 10.9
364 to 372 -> 10.2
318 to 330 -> 11.5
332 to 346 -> 12.4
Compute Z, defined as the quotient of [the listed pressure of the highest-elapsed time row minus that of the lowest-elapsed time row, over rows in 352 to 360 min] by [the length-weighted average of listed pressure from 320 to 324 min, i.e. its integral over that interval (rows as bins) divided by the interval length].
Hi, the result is -0.05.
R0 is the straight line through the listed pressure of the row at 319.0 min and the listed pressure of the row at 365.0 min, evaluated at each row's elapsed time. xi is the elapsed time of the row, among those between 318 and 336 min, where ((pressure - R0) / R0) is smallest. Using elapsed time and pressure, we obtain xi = 319.0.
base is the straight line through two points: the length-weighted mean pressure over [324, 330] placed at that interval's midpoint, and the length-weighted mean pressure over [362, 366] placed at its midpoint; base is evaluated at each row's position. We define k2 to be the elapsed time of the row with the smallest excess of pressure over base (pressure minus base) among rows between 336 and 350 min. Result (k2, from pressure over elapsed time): 349.0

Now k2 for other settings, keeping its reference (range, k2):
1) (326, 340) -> 327.0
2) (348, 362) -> 355.0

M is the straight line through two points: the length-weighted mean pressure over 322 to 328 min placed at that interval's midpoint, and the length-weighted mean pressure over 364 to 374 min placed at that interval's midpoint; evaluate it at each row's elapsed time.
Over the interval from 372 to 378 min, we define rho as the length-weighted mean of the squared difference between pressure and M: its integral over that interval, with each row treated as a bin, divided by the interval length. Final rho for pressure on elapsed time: 170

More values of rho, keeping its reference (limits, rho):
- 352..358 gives 121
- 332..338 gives 1598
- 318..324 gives 89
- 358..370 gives 55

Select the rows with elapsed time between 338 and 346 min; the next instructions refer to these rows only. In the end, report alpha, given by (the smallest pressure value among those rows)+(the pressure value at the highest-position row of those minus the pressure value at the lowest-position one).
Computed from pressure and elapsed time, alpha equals 107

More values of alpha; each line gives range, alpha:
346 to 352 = 97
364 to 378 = 116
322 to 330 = 147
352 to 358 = 98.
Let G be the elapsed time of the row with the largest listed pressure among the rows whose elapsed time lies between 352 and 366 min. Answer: 353.0 min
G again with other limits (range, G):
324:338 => 335.0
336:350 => 337.0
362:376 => 375.0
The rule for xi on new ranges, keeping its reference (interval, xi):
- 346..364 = 359.0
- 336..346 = 345.0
